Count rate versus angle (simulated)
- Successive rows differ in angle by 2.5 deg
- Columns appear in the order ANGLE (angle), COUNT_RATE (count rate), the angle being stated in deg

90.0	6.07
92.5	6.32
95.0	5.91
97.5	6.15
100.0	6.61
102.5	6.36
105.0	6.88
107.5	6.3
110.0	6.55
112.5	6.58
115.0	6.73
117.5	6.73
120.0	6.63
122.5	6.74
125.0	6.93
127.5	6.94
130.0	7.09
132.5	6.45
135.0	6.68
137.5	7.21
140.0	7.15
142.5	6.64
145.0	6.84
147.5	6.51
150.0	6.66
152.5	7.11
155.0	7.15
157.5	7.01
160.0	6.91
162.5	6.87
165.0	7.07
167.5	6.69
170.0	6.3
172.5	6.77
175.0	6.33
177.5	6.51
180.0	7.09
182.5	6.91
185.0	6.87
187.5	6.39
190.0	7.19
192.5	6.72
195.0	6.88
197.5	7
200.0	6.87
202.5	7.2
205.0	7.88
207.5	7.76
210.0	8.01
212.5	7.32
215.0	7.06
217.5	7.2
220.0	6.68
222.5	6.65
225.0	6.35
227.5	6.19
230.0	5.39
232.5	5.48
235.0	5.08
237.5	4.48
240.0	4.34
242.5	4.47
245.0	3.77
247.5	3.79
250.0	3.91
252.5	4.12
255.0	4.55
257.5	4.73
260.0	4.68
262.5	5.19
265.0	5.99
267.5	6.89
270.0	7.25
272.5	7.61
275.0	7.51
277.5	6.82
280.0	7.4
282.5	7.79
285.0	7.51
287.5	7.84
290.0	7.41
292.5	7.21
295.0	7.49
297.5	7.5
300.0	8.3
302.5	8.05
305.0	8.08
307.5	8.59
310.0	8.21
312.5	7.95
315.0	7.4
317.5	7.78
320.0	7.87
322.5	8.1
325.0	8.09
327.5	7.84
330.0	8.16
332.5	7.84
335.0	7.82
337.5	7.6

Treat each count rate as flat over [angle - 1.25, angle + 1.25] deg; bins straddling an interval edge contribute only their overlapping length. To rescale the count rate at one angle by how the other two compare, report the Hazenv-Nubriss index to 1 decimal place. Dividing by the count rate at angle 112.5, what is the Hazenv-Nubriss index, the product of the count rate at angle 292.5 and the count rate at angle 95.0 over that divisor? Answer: 6.5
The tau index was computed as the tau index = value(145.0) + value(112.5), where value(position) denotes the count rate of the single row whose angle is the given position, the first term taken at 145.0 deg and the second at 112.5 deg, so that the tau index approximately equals 13.4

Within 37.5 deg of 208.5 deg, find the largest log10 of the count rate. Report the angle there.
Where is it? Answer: 210.0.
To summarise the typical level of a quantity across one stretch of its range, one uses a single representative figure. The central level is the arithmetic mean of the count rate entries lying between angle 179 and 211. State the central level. 7.1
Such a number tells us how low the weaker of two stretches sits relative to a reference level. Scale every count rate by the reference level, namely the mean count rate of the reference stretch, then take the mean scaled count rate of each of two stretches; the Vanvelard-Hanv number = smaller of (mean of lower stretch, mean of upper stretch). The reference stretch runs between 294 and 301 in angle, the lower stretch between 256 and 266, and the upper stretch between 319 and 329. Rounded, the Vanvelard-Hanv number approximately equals 0.66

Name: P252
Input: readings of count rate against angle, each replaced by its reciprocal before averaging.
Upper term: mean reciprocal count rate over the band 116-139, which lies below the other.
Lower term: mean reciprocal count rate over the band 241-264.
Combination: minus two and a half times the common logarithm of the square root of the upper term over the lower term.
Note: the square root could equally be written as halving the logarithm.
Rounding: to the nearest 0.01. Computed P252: 0.25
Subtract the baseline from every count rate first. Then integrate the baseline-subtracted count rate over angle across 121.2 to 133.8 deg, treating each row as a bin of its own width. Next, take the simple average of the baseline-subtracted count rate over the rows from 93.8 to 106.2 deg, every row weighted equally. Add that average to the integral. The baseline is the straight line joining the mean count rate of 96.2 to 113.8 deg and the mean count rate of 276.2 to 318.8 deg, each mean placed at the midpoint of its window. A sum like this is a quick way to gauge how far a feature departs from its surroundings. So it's 2.4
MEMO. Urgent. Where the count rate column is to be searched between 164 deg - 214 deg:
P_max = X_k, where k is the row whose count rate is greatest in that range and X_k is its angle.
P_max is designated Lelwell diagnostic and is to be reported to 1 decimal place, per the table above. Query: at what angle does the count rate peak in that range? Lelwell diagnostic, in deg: 210.0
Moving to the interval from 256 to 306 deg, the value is 300.0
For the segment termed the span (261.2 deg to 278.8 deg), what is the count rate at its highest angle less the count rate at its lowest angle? 1.6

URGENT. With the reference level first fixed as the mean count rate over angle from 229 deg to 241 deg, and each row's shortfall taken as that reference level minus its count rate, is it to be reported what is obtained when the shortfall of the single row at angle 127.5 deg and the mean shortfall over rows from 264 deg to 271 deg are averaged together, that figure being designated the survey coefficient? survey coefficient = -1.87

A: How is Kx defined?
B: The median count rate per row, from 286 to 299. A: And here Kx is 7.5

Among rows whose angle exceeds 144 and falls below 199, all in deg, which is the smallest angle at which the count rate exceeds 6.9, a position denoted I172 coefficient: 152.5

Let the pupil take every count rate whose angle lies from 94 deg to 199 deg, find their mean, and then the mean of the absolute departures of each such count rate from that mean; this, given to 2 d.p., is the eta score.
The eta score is 0.24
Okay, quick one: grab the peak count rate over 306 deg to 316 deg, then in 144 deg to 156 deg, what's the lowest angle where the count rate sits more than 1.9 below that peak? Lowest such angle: 147.5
